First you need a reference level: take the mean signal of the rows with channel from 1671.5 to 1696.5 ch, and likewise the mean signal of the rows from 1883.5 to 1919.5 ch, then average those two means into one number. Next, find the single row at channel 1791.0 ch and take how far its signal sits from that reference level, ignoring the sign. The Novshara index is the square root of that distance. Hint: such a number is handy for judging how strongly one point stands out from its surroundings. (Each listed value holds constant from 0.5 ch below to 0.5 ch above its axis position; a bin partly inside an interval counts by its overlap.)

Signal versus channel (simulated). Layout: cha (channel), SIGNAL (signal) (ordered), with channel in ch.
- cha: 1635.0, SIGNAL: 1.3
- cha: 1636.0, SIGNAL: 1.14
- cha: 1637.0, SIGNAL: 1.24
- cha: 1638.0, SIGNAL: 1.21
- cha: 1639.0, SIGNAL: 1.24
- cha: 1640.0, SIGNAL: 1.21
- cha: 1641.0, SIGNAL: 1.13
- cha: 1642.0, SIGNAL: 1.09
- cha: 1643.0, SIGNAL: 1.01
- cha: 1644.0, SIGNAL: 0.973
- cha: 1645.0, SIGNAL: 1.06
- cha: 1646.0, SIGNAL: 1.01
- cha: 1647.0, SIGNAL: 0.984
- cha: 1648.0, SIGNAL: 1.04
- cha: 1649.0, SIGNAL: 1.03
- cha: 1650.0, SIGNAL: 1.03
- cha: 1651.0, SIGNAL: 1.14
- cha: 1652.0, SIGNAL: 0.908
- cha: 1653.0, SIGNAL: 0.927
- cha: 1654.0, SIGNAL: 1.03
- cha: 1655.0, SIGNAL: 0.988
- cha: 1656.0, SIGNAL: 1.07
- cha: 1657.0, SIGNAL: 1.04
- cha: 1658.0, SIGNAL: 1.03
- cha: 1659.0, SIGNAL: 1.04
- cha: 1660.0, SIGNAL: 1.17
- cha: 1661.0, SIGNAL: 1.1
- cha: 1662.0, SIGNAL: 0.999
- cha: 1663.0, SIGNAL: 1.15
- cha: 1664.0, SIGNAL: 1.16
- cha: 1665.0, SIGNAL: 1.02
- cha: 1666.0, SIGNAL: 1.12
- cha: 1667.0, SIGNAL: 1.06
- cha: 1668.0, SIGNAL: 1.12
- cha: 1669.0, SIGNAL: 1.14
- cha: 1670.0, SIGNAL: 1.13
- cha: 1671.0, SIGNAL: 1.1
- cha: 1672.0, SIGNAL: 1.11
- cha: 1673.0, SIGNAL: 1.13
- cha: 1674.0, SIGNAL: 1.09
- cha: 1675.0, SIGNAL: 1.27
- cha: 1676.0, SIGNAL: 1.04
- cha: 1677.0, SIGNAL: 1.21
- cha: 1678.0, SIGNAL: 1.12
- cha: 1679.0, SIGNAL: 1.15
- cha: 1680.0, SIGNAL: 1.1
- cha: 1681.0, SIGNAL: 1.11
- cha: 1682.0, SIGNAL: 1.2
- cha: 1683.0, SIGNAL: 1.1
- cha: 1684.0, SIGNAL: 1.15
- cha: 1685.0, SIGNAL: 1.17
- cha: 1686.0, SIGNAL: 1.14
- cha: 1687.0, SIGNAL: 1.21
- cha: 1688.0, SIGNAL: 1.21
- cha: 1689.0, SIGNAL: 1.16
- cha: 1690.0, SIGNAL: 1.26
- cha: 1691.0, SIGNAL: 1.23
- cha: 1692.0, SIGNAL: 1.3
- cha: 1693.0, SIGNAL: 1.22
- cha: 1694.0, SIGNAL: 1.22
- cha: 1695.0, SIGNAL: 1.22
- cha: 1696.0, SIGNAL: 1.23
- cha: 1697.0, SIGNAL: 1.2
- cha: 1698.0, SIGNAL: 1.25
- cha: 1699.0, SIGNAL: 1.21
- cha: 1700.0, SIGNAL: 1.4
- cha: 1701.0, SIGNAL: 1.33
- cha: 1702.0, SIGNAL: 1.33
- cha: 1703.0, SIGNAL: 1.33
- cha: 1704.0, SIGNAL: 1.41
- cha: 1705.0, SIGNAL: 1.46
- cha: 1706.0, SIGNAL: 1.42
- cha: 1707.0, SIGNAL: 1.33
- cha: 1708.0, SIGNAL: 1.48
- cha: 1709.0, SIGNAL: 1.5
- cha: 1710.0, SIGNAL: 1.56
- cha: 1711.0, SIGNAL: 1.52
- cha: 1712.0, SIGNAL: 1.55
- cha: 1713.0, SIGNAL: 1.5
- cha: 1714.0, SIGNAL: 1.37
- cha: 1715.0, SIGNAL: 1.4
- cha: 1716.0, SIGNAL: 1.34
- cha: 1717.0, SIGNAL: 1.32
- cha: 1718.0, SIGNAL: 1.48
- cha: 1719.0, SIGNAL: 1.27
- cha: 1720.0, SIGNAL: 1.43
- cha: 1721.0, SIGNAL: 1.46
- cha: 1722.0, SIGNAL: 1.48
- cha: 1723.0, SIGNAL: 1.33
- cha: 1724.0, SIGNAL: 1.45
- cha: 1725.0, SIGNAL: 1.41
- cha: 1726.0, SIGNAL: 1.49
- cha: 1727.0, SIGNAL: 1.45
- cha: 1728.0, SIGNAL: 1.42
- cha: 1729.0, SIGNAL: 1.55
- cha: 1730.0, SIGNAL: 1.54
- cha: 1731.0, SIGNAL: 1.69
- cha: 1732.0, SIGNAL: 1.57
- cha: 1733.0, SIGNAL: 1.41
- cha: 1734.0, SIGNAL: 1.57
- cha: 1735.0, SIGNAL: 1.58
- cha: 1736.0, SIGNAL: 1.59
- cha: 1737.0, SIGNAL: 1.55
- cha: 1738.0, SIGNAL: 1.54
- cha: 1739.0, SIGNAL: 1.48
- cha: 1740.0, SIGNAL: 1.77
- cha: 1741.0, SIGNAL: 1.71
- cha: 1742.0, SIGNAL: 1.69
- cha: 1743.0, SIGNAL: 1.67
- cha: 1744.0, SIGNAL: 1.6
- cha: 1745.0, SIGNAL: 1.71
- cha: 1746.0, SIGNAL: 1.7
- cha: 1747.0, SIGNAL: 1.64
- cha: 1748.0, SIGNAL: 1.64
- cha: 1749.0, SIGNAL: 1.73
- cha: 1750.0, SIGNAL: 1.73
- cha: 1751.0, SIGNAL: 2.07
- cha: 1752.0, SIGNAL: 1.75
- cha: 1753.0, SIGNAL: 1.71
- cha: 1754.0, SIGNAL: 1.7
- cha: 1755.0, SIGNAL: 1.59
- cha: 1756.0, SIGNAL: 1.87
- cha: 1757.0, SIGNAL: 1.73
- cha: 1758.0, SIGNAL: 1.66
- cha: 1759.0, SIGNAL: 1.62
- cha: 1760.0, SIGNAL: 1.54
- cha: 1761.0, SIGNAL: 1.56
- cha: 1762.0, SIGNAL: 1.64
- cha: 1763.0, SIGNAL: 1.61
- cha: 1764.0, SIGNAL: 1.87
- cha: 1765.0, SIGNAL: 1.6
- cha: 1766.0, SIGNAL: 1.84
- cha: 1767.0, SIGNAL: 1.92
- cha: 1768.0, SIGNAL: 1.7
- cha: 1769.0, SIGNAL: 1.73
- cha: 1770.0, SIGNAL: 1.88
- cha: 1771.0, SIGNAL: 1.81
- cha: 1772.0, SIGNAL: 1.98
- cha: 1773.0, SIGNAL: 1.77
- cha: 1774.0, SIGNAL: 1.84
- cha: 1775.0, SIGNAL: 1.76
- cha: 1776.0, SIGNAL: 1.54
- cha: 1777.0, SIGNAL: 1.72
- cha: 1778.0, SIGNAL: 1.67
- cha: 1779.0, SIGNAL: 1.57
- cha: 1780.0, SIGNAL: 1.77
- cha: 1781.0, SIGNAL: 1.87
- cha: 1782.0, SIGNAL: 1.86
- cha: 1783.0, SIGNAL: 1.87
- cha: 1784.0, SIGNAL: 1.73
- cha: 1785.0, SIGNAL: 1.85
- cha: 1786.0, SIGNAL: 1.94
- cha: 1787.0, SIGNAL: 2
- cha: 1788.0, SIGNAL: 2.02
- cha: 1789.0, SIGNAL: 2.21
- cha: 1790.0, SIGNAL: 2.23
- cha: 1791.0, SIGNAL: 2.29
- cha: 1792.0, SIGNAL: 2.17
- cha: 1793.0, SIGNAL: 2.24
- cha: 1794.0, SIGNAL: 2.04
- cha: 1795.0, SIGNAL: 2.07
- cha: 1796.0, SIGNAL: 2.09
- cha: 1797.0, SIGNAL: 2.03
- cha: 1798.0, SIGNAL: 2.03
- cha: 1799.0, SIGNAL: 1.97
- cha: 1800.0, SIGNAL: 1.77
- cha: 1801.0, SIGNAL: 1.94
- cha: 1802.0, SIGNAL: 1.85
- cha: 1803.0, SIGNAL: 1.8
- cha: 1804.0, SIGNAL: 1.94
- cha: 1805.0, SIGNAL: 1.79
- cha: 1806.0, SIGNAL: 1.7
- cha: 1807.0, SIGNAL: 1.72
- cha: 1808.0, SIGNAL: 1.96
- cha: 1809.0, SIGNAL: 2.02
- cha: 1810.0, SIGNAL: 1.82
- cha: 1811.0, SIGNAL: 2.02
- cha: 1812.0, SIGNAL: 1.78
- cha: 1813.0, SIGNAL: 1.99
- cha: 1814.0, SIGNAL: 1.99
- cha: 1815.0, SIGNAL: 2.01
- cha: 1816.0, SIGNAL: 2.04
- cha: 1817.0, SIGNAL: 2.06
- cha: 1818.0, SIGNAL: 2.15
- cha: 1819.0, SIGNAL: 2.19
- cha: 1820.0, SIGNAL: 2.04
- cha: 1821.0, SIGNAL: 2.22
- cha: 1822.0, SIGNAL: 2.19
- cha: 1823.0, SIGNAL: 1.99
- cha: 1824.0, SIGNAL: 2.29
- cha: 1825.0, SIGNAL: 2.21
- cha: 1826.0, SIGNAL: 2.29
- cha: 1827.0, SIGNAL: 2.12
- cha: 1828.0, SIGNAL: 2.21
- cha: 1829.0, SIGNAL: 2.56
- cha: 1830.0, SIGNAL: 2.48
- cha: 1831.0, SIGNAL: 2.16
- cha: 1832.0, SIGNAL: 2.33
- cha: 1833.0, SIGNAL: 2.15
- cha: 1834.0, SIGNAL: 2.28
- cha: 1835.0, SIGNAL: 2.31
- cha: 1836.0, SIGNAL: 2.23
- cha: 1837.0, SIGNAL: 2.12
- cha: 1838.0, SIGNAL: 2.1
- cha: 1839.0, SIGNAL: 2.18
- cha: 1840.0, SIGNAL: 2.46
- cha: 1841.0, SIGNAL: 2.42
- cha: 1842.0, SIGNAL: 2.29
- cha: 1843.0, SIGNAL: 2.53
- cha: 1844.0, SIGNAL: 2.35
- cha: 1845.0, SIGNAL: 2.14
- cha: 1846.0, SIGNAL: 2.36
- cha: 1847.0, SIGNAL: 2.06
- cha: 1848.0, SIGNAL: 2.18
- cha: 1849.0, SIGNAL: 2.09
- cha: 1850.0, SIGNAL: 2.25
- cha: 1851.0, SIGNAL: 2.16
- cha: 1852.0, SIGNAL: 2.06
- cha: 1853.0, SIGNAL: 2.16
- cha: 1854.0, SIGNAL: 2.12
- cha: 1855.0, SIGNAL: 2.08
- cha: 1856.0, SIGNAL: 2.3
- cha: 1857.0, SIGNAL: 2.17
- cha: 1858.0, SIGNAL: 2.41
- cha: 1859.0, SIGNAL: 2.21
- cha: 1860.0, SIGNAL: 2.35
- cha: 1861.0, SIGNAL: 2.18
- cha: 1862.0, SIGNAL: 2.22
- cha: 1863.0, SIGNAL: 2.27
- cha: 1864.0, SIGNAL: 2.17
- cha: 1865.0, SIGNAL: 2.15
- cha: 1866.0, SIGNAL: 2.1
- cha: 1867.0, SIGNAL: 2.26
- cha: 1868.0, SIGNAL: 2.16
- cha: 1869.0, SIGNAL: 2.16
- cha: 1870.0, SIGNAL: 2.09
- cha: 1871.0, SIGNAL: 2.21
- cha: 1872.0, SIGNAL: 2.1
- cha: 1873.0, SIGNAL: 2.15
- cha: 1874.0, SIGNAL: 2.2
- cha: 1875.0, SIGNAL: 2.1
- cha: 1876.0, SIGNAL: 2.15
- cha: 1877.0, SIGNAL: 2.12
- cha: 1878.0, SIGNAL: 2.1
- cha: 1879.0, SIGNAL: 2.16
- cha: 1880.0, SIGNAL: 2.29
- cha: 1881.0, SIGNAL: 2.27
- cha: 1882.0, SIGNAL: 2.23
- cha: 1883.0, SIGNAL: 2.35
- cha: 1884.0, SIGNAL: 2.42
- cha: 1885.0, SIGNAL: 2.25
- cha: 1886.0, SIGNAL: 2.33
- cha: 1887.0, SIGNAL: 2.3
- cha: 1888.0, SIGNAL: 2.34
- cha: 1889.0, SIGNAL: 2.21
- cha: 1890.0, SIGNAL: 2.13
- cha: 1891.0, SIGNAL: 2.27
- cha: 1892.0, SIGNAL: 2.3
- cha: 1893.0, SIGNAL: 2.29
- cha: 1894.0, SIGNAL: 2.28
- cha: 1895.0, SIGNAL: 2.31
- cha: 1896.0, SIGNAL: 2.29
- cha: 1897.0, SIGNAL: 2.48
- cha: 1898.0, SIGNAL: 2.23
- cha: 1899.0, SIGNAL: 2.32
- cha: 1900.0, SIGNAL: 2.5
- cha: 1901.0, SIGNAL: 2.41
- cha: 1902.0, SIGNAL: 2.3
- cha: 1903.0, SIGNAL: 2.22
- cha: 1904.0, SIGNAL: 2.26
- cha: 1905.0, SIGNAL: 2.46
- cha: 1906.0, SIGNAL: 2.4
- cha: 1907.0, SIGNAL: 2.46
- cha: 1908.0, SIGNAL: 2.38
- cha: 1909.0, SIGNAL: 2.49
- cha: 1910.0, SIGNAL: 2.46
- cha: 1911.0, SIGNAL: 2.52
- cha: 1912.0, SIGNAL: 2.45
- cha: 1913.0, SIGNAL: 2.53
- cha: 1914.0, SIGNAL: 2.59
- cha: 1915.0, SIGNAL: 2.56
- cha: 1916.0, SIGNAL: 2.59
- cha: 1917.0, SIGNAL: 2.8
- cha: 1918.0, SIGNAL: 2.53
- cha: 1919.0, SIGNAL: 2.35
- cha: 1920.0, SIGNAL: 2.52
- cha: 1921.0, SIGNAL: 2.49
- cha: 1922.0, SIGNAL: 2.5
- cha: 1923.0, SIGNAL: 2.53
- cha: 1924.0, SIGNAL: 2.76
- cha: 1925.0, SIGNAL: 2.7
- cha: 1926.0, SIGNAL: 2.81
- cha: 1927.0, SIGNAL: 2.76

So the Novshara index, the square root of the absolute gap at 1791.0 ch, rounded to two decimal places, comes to 0.71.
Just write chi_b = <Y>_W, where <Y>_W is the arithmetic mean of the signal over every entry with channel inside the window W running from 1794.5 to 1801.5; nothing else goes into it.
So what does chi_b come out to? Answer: 2.0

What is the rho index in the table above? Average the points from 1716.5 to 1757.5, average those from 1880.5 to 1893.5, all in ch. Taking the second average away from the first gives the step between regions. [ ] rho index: -0.70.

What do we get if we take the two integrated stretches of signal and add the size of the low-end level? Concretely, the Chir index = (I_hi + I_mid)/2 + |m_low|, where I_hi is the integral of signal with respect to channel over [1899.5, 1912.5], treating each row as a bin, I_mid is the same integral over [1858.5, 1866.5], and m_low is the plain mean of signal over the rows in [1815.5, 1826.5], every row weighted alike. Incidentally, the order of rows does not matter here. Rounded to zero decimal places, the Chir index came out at 27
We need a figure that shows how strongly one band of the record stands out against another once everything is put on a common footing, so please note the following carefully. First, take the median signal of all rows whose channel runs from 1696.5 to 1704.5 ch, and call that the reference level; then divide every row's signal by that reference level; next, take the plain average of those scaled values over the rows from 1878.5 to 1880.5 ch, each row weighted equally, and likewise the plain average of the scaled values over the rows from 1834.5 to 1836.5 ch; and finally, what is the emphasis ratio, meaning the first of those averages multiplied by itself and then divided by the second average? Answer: 1.64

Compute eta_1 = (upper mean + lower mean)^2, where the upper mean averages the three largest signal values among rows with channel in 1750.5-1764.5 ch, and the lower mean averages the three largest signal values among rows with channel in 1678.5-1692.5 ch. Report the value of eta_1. 10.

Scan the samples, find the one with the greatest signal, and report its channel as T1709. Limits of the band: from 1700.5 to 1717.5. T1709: 1710.0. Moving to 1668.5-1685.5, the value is 1675.0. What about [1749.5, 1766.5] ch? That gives 1751.0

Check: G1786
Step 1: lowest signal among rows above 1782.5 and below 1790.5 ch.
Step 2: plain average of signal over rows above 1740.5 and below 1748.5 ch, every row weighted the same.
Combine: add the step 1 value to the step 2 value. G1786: 3.4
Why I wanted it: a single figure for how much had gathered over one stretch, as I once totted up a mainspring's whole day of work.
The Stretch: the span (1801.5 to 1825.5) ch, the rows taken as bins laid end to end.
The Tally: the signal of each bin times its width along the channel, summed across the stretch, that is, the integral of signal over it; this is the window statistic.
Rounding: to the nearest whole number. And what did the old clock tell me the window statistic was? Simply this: 48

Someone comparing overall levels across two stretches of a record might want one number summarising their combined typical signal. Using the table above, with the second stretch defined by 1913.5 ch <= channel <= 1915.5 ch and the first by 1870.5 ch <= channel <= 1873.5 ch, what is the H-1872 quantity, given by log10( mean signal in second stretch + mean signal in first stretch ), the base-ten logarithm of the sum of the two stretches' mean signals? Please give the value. 0.67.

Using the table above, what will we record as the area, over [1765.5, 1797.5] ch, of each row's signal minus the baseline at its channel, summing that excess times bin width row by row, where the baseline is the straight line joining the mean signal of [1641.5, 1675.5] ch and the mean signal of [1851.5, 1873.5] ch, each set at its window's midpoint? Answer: 5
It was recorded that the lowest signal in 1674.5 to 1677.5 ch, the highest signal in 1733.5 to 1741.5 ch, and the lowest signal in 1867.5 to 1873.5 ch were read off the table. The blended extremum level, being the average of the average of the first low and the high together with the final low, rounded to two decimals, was 1.75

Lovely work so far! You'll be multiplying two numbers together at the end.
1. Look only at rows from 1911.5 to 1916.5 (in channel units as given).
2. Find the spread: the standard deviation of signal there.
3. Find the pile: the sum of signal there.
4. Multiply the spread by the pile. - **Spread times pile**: 0.7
